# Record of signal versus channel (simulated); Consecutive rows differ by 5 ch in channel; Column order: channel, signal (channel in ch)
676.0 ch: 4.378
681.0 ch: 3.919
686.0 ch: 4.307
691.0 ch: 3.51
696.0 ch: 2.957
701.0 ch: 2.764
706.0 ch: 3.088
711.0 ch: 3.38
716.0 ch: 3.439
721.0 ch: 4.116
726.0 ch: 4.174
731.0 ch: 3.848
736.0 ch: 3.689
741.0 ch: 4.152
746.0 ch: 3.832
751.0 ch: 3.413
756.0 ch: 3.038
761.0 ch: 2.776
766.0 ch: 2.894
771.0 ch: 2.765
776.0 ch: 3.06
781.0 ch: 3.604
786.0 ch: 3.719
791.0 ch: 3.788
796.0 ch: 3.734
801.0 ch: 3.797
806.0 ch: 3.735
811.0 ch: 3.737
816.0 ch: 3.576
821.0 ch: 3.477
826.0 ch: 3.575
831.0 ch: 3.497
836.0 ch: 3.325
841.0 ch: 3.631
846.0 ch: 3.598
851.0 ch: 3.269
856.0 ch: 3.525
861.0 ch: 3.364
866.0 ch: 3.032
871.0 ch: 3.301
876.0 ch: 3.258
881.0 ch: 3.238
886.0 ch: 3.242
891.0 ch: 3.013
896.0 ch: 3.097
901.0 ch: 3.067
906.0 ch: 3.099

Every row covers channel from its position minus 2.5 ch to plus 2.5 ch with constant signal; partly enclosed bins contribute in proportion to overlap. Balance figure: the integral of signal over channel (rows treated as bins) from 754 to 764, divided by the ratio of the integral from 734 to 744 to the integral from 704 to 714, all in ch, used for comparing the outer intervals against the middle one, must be 24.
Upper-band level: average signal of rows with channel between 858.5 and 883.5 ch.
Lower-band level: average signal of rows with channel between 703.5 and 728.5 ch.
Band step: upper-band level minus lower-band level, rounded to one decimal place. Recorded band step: -0.4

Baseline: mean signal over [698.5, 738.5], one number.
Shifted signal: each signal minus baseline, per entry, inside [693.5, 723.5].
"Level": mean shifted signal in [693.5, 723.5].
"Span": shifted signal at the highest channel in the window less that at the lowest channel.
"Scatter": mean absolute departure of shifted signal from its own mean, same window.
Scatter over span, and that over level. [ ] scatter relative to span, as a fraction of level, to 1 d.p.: -1.1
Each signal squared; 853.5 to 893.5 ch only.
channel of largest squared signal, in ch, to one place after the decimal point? 856.0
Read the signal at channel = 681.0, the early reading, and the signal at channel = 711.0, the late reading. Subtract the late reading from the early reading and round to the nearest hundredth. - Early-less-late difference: 0.54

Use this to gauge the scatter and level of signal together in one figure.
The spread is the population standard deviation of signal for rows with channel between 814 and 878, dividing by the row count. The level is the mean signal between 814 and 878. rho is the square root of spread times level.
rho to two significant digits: 0.76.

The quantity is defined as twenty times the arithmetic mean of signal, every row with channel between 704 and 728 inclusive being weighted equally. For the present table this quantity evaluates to 73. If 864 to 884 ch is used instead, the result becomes 64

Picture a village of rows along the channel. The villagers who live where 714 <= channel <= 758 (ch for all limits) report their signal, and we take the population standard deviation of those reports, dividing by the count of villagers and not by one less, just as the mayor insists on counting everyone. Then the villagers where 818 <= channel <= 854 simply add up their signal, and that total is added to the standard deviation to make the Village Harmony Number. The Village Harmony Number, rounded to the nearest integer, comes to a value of 25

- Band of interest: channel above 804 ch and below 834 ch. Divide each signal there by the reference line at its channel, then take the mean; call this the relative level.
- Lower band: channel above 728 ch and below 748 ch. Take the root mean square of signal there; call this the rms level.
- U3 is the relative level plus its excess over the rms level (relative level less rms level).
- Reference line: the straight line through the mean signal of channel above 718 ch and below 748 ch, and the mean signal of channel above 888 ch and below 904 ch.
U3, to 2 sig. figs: -1.8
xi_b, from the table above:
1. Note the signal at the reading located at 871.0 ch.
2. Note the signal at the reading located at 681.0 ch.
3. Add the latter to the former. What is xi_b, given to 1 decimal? 7.2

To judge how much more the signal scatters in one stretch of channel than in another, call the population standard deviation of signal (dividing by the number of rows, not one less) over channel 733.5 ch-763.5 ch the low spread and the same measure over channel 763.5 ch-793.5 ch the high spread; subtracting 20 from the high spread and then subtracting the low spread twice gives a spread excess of -20.5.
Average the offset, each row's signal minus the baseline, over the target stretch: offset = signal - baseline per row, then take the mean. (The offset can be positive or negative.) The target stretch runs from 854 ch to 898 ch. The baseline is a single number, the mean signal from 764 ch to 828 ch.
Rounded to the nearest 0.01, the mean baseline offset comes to -0.27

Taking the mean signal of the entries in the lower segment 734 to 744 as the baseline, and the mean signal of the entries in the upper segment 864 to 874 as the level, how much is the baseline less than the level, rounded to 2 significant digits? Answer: -0.75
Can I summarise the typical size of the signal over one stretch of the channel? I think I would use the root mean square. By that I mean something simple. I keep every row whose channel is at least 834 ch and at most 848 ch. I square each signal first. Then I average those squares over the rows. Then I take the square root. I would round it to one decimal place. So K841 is 3.5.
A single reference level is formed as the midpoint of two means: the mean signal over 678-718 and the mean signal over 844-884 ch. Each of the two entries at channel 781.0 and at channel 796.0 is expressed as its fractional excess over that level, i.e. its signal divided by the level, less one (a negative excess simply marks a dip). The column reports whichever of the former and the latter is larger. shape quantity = 0.11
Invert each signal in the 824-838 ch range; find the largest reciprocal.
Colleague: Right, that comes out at 0.301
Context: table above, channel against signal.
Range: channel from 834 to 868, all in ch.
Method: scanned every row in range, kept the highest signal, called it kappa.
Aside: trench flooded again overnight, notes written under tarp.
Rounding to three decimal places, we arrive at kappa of 3.631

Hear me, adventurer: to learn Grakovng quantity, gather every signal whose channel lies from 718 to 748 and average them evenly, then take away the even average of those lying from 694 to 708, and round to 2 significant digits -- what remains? 1.0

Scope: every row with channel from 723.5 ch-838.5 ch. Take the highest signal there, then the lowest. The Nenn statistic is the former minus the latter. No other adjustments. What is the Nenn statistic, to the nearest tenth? 1.4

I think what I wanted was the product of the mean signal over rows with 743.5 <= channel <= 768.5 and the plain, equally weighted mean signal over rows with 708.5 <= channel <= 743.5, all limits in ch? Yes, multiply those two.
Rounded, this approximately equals 12.2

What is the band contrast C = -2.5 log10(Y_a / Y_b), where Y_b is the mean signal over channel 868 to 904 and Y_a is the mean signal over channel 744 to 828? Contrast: -0.088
